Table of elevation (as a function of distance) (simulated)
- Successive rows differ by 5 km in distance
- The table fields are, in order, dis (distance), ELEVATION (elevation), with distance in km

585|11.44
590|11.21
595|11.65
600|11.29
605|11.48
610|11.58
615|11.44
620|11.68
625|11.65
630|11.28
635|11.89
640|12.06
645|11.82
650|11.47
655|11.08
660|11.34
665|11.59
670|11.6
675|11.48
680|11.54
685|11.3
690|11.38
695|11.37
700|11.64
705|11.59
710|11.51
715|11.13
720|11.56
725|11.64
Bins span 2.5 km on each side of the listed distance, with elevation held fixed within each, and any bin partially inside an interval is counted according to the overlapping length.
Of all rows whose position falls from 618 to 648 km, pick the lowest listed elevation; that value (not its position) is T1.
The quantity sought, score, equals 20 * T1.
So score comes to 226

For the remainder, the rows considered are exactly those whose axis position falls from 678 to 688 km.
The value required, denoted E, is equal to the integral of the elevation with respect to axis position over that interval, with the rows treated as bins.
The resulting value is 114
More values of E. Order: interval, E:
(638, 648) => 119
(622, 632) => 115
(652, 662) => 112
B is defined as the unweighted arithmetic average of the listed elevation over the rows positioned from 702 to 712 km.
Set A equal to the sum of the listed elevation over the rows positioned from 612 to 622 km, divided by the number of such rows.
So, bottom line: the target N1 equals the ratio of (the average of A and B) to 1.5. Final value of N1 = 7.70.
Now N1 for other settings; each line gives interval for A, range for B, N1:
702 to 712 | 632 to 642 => 7.84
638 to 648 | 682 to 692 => 7.76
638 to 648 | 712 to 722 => 7.76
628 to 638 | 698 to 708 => 7.73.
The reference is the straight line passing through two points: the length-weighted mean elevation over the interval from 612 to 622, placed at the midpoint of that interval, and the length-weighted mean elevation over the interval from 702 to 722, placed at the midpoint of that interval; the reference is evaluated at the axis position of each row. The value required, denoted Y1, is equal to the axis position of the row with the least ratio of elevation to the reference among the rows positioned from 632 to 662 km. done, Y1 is 655 km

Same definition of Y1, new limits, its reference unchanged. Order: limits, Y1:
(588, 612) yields 590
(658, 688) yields 685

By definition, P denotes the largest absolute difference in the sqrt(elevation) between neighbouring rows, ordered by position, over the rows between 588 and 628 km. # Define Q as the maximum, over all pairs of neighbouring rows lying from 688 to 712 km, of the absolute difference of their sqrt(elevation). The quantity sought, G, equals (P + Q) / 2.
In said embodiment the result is 0.052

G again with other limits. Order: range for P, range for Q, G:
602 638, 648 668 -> 0.074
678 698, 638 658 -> 0.047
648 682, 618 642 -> 0.074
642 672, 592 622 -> 0.056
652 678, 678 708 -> 0.039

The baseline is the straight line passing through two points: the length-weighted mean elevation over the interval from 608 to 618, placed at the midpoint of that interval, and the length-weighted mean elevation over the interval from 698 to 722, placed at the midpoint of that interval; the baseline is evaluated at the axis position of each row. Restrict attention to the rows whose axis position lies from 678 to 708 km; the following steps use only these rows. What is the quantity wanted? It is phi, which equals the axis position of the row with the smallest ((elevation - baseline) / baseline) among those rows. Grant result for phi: 685 km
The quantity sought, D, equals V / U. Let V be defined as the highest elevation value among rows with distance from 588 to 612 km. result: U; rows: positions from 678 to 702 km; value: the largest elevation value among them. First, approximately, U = 11.64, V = 11.65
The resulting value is 1.00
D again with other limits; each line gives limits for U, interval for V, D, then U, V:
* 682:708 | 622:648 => 1.04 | 11.64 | 12.06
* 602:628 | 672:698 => 0.99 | 11.68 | 11.54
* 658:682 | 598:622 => 1.01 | 11.6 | 11.68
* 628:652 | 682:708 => 0.97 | 12.06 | 11.64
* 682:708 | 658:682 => 1.00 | 11.64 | 11.6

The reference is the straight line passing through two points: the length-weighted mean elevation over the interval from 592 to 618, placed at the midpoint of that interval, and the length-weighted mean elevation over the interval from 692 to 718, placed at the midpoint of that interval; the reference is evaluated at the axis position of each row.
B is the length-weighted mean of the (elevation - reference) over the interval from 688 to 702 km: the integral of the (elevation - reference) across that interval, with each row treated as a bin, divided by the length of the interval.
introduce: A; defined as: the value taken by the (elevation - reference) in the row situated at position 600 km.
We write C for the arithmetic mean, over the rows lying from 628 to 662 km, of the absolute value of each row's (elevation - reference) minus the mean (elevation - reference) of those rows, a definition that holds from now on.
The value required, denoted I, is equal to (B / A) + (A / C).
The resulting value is -0.7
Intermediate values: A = -0.2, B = 0.007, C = 0.31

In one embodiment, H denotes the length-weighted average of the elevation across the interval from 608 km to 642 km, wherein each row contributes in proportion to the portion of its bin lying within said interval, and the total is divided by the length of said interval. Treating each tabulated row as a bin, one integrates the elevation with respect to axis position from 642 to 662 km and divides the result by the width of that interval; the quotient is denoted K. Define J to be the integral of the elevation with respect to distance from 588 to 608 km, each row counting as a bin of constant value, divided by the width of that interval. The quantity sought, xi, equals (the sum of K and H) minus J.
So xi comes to 11.7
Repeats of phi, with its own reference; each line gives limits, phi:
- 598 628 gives 600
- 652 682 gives 655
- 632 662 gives 655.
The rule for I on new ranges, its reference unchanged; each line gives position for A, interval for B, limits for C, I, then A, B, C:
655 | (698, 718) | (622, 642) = -1.6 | -0.4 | 0.018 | 0.26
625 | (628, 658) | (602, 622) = 2.7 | 0.2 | 0.129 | 0.09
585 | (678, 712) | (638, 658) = -0.6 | -0.1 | 0.022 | 0.33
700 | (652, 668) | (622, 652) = 0.2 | 0.2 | -0.117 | 0.23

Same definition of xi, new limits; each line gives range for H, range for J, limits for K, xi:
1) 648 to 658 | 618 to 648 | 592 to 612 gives 11.0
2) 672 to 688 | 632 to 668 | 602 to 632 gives 11.4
